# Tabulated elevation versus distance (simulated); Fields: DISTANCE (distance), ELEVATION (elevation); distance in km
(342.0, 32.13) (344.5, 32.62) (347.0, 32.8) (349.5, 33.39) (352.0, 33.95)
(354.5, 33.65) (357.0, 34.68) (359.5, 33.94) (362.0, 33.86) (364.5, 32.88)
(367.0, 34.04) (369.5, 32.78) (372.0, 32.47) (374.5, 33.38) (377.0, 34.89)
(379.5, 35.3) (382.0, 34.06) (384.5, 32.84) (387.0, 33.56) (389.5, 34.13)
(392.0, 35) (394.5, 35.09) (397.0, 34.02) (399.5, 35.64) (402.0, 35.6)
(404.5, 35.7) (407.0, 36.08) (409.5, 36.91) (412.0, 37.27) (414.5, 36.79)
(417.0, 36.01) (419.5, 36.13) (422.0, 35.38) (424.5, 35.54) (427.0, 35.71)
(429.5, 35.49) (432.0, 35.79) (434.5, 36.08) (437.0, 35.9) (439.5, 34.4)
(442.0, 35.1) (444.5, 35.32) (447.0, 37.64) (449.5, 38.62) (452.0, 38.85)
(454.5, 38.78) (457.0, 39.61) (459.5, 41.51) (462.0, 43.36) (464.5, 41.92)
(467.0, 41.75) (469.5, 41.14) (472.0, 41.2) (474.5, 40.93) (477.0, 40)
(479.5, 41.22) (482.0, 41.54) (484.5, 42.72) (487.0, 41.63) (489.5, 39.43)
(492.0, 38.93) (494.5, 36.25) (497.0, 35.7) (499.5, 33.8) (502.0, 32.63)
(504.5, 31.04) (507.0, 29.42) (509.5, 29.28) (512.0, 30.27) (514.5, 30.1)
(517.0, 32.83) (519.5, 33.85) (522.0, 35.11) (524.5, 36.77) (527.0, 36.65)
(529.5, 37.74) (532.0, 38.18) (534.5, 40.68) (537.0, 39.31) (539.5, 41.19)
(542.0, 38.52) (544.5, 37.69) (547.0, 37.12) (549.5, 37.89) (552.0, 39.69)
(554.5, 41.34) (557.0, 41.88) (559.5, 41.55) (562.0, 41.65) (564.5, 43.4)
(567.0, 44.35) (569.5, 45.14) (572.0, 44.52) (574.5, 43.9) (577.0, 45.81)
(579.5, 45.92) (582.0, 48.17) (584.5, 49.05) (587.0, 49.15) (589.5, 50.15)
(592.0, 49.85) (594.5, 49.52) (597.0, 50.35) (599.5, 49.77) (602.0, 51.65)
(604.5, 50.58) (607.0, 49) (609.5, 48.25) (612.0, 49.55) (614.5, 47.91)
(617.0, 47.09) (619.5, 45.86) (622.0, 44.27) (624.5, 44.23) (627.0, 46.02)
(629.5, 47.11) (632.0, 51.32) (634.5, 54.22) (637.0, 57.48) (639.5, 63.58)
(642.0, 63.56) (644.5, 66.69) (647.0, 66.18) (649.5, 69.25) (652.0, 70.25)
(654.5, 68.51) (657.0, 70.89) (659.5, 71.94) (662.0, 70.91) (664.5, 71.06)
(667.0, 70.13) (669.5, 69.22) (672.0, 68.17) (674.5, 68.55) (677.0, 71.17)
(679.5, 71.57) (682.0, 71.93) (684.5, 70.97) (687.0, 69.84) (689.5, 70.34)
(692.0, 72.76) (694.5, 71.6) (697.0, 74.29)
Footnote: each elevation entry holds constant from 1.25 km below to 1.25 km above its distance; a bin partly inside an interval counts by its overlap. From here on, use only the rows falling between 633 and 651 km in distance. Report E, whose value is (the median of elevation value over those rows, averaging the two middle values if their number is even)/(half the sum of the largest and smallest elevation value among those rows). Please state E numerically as 1.03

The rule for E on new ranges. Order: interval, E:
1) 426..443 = 1.01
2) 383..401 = 1.00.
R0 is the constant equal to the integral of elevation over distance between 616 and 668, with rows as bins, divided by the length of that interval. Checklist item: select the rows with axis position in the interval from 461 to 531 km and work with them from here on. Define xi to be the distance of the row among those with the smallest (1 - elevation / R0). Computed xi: 462.0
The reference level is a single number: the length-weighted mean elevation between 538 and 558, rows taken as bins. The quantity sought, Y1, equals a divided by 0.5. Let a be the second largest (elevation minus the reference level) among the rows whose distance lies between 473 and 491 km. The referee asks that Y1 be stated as 4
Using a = 2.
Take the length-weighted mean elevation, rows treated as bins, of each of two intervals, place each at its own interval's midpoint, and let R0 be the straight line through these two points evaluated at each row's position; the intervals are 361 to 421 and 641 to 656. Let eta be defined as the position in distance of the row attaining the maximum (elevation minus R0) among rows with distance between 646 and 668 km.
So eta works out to 659.5 km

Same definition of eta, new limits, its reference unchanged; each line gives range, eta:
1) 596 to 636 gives 602.0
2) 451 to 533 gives 462.0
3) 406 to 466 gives 412.0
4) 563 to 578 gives 569.5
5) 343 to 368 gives 357.0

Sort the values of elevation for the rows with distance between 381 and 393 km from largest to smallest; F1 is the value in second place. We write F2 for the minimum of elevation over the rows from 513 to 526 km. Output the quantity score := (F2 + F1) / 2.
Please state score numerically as 32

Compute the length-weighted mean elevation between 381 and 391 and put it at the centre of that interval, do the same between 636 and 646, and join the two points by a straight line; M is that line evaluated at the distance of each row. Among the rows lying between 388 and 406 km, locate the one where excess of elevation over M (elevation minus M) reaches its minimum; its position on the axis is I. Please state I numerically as 397.0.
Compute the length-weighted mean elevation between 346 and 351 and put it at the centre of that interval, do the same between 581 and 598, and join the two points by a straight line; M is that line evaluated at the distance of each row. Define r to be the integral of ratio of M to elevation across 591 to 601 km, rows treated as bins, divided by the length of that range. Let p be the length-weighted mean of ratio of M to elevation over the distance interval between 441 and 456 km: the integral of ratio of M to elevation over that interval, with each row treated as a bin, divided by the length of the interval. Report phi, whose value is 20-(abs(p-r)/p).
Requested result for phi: 19.9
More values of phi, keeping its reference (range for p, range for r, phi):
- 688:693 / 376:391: 19.7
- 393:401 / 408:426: 20.0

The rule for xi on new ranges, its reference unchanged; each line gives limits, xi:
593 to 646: 644.5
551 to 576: 569.5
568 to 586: 584.5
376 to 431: 412.0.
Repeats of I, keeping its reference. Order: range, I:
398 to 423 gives 422.0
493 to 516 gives 509.5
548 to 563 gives 549.5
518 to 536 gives 519.5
